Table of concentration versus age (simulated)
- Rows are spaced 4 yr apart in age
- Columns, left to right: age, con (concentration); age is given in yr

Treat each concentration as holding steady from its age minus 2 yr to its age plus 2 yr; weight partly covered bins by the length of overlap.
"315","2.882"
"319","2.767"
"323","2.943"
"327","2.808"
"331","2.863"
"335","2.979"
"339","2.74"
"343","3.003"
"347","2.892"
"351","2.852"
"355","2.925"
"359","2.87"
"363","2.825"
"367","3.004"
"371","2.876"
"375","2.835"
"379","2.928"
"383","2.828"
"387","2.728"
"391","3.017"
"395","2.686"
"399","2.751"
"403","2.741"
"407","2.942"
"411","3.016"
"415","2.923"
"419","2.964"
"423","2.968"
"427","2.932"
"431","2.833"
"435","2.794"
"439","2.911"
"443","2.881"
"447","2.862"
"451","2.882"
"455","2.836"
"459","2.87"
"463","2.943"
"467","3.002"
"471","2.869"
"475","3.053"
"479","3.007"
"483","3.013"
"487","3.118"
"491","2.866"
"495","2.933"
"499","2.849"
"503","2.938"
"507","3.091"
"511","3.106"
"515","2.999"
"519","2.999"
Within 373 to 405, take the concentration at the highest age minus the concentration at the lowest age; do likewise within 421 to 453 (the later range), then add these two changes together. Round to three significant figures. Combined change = -0.180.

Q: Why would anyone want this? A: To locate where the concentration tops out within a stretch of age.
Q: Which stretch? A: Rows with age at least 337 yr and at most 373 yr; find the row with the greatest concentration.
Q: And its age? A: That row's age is 367 yr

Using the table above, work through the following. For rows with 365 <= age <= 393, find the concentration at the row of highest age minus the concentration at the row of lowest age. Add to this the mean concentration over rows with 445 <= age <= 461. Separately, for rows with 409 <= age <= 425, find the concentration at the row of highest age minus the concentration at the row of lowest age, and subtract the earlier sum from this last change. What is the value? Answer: -2.92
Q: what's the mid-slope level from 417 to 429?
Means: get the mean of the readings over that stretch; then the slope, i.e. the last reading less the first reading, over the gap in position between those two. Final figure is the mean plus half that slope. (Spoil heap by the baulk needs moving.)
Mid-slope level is 2.95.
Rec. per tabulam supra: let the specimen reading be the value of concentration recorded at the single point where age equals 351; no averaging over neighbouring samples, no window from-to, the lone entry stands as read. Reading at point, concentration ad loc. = 2.852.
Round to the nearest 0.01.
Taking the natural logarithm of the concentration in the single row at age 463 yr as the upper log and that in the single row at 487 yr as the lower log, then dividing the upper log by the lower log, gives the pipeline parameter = 0.95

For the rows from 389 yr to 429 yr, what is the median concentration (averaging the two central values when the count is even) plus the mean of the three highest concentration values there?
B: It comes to 5.94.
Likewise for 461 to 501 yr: 6.03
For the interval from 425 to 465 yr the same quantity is 5.80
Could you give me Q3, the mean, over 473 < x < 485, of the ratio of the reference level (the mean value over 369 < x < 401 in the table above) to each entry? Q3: 0.94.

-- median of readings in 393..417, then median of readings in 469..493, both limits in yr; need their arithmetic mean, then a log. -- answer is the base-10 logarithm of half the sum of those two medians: 0.466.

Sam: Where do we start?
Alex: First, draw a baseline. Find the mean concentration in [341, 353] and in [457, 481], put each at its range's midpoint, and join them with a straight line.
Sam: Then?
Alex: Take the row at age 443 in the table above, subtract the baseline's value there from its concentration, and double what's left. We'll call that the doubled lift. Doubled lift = -0.13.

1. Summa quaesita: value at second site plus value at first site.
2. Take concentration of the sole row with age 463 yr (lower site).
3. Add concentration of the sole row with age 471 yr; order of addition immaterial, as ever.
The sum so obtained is 5.81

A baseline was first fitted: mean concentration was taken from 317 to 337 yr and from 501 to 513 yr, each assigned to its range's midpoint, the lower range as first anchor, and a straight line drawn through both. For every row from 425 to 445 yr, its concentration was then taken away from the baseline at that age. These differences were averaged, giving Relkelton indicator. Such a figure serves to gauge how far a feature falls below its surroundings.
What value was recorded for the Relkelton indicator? 0.106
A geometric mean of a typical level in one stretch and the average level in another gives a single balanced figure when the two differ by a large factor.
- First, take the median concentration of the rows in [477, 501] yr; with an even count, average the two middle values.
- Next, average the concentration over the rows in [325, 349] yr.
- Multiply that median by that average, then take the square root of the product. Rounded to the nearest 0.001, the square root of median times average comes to 2.925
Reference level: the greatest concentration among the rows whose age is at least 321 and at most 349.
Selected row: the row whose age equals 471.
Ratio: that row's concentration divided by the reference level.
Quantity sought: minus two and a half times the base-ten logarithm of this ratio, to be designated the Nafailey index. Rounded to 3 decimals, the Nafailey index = 0.050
